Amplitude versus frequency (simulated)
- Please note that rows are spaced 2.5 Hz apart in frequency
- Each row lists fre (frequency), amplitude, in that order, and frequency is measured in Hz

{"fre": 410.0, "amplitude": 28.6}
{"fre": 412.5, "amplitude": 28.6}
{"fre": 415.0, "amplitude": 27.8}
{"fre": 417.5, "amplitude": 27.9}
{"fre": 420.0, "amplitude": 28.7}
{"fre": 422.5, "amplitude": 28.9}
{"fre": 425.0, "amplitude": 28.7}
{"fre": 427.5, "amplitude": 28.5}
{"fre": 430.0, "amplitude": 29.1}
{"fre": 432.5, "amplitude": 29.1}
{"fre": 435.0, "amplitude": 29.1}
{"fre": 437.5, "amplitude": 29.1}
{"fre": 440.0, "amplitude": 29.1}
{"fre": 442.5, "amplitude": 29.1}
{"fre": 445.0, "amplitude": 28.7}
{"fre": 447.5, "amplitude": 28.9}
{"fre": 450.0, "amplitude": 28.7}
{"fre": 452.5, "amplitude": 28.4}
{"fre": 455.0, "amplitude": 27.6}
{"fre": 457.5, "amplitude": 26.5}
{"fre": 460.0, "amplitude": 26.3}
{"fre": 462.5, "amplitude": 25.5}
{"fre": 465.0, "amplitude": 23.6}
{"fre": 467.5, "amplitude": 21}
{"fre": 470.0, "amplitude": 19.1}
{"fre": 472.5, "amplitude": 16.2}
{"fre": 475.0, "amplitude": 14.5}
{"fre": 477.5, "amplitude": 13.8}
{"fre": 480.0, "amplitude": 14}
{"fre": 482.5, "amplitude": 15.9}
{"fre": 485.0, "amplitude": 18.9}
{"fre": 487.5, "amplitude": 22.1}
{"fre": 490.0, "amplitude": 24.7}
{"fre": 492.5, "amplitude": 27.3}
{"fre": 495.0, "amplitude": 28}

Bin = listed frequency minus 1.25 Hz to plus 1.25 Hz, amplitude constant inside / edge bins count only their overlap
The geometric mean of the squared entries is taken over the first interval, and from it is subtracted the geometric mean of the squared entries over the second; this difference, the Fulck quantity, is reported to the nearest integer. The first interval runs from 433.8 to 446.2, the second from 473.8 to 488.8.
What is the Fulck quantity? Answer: 577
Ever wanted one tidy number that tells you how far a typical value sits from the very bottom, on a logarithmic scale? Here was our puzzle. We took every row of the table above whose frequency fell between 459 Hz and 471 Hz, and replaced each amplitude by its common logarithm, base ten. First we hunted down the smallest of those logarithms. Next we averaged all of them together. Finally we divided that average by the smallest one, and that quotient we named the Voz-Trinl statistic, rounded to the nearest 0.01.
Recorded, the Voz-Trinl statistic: 1.06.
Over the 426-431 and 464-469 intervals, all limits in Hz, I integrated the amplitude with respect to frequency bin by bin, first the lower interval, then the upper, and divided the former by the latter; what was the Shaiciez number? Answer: 1.3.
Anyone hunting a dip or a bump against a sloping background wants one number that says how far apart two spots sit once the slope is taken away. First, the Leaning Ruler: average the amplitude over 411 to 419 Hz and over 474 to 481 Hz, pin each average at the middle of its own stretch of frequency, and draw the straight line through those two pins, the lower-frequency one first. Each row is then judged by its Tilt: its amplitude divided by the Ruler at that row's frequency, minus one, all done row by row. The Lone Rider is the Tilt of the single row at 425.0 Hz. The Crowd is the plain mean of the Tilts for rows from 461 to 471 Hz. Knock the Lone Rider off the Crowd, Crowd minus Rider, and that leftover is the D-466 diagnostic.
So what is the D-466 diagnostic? 0.2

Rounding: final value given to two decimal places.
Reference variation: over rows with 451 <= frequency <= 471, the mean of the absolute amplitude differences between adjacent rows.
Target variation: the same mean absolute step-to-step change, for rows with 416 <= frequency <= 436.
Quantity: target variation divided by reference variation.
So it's 0.22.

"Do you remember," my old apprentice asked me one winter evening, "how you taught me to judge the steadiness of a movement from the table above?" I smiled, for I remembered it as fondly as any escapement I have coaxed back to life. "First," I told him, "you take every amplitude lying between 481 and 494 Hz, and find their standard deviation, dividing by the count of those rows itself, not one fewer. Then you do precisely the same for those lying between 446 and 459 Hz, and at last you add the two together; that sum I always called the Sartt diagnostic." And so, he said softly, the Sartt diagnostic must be 4.9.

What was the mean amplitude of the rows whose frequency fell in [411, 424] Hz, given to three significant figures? 28.4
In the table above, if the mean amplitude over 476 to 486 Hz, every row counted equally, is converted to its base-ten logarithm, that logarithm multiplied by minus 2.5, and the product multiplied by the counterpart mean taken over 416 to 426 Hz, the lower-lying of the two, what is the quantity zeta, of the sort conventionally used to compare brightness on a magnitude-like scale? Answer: -85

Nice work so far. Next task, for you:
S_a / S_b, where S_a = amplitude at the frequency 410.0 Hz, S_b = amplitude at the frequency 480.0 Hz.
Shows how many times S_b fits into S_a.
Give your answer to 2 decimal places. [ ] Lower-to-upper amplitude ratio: 2.04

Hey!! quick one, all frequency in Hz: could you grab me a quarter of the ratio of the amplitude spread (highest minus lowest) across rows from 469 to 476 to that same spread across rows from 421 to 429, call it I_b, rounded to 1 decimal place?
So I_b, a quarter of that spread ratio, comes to 2.9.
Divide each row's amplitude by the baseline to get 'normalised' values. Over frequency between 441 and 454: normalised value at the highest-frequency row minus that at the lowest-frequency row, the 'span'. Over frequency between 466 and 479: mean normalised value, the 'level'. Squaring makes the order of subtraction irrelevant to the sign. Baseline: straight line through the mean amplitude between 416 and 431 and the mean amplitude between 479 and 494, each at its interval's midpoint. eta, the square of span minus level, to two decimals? 0.53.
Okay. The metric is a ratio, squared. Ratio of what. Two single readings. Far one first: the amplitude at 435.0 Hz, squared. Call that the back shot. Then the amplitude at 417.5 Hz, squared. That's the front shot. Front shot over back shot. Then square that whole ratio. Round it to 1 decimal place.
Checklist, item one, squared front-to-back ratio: 0.8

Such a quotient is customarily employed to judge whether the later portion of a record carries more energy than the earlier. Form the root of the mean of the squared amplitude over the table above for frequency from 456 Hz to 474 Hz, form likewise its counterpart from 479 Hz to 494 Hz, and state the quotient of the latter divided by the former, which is 0.92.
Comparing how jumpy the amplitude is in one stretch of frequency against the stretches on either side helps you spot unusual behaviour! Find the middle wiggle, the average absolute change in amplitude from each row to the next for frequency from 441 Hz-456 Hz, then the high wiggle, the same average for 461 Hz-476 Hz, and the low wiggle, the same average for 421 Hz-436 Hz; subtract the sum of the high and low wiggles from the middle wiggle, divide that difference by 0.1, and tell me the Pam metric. -20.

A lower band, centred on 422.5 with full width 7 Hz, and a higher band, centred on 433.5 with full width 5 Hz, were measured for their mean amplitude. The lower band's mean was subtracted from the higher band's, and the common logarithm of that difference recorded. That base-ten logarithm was -0.48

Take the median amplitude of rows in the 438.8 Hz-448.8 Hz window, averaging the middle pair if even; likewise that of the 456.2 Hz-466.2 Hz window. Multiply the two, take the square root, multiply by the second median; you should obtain 710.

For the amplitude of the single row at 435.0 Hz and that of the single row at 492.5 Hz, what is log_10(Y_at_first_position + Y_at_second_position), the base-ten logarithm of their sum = 1.75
